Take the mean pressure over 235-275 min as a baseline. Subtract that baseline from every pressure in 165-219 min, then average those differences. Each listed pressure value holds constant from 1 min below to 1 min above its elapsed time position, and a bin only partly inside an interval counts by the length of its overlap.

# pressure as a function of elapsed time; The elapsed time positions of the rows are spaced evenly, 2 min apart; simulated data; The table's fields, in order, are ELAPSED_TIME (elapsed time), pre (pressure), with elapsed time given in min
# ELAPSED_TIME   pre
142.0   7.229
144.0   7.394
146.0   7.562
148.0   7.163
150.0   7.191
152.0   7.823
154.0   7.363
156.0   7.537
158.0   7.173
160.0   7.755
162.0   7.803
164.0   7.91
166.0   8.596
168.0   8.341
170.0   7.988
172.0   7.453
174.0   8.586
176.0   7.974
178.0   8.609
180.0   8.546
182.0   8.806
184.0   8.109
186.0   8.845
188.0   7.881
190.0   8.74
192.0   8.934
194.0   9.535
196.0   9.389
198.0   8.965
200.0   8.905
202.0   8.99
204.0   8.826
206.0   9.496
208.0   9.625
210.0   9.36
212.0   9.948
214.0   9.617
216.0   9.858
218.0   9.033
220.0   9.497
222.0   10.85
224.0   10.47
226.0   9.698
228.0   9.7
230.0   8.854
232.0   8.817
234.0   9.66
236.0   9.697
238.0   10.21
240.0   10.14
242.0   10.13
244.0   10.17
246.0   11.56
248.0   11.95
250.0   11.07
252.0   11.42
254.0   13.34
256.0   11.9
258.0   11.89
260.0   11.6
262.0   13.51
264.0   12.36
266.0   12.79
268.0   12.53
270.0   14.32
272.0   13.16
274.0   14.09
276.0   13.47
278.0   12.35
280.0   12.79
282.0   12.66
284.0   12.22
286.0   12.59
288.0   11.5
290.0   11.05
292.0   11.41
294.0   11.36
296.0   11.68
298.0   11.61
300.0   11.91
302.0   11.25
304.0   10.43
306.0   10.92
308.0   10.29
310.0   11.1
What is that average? -3.0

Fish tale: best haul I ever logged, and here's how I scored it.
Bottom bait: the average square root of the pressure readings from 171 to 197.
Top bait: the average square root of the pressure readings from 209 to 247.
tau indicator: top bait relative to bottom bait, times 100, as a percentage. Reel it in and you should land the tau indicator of 107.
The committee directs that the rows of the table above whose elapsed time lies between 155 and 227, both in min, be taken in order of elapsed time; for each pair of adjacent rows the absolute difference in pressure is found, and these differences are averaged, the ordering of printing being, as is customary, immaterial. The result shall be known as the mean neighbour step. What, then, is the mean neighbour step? 0.47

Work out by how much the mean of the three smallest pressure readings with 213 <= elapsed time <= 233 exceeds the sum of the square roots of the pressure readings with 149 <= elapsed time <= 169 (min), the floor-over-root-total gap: -18.9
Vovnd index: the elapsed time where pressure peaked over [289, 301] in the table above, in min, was 300.0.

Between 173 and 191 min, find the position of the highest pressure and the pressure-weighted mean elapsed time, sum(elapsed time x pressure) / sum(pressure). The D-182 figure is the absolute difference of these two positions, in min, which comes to 4.0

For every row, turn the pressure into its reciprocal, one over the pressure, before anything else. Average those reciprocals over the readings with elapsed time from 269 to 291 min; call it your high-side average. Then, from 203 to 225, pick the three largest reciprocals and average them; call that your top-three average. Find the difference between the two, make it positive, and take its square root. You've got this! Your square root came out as 0.177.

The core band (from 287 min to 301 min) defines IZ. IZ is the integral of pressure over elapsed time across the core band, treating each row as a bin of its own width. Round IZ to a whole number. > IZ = 161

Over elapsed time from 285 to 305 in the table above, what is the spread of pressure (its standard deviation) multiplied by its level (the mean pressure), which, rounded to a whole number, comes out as 6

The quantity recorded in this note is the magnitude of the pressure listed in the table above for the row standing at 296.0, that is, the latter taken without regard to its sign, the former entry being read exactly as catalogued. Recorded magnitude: 11.7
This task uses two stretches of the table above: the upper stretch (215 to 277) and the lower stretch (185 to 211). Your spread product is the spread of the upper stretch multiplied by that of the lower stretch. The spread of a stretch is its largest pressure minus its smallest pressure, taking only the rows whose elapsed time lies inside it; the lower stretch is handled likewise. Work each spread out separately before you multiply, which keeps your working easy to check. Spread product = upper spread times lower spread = 10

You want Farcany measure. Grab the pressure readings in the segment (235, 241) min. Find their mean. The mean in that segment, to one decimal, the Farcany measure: 10.0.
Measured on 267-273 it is 13.3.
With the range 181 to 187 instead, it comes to 8.6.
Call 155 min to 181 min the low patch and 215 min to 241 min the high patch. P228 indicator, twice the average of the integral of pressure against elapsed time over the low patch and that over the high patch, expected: 462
